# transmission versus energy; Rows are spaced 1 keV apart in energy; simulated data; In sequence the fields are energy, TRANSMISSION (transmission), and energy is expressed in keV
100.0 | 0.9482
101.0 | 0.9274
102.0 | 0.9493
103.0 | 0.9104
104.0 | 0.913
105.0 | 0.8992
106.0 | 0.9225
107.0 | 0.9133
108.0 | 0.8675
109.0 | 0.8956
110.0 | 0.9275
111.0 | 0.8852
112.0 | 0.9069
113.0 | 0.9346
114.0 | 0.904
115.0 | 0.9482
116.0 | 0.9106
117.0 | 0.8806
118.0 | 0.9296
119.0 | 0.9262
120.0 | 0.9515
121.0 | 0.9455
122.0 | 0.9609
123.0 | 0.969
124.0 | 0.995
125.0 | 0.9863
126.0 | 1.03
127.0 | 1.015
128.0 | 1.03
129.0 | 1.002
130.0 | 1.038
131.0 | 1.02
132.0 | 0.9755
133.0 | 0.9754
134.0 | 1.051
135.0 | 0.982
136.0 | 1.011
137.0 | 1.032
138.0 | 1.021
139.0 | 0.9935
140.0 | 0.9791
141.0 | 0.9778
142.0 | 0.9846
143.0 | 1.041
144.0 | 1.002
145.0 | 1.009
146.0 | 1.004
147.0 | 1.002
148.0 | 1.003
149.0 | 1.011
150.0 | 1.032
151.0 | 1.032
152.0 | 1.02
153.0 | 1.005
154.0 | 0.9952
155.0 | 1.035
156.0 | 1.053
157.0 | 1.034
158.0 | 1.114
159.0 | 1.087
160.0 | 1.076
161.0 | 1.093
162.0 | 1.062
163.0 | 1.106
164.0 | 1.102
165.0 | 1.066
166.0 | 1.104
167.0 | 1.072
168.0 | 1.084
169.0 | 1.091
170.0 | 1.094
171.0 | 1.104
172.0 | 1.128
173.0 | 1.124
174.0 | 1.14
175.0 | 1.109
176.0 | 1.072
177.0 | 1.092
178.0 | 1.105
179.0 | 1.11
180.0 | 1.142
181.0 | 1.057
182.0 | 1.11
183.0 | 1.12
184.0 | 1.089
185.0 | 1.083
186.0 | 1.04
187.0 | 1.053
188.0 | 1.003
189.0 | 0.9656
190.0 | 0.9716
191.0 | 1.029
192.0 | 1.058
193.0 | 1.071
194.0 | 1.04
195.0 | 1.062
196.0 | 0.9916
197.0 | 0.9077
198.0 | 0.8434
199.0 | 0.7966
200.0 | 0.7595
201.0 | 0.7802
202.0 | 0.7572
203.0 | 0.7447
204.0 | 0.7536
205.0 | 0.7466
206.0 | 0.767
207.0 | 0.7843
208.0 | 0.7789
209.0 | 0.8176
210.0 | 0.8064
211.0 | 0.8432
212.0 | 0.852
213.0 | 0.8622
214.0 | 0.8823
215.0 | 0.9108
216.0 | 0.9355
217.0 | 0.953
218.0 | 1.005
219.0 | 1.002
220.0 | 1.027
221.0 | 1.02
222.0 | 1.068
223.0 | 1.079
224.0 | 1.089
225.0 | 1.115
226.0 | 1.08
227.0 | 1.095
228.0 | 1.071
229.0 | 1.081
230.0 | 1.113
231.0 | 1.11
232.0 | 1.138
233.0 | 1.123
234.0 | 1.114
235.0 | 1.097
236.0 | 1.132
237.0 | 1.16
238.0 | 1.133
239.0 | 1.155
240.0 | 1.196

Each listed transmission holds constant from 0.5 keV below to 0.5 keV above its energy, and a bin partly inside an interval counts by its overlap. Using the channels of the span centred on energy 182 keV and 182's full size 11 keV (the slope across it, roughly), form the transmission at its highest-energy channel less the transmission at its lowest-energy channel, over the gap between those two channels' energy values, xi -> -0.004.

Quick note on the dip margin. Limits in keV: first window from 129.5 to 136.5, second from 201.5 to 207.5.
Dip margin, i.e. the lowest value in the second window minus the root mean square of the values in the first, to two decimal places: -0.26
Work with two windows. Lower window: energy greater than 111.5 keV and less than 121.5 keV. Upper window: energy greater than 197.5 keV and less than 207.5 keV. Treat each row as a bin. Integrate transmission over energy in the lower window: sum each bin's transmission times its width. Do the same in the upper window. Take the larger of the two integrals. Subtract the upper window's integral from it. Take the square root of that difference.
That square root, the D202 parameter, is 1.2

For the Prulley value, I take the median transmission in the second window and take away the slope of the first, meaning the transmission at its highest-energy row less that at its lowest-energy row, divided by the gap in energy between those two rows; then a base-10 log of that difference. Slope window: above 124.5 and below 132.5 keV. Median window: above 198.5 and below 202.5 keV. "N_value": -0.11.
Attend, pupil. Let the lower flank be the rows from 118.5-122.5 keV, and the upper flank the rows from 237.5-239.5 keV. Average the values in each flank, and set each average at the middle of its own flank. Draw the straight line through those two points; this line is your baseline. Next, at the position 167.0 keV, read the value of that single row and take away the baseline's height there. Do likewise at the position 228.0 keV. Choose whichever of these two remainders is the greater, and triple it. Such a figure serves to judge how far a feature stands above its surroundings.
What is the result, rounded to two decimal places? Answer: 0.14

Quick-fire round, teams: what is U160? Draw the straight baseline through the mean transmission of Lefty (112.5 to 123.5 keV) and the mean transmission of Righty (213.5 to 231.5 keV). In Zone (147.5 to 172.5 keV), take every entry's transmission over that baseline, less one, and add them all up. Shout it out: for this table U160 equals 2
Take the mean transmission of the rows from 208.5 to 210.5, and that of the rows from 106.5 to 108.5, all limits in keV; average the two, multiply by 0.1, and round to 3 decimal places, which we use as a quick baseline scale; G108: 0.085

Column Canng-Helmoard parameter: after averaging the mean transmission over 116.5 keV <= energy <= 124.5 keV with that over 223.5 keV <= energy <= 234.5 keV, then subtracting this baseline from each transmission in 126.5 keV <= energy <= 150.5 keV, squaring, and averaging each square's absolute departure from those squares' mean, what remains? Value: 0.0007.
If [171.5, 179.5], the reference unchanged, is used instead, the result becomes 0.0027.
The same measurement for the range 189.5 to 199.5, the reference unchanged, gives 0.0131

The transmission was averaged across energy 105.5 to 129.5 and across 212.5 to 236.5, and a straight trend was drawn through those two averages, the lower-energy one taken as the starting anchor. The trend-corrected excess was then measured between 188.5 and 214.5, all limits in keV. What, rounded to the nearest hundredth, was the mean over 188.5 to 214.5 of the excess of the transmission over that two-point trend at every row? -0.15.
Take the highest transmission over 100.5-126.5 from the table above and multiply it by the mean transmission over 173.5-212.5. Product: 0.98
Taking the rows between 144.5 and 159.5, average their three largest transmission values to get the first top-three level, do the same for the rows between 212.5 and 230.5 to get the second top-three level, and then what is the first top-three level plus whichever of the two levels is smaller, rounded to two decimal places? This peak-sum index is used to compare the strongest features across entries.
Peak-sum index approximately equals 2.17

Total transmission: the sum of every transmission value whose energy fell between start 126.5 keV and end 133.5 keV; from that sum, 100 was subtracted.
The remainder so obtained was -92.9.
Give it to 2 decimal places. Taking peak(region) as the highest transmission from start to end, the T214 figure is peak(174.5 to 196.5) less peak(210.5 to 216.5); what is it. 0.21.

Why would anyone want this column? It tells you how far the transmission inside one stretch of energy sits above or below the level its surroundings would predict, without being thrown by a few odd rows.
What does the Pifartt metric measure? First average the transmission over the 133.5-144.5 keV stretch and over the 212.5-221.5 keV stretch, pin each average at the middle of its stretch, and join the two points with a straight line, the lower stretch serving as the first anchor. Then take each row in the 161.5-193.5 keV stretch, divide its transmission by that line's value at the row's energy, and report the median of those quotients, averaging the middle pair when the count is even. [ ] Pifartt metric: 1.11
